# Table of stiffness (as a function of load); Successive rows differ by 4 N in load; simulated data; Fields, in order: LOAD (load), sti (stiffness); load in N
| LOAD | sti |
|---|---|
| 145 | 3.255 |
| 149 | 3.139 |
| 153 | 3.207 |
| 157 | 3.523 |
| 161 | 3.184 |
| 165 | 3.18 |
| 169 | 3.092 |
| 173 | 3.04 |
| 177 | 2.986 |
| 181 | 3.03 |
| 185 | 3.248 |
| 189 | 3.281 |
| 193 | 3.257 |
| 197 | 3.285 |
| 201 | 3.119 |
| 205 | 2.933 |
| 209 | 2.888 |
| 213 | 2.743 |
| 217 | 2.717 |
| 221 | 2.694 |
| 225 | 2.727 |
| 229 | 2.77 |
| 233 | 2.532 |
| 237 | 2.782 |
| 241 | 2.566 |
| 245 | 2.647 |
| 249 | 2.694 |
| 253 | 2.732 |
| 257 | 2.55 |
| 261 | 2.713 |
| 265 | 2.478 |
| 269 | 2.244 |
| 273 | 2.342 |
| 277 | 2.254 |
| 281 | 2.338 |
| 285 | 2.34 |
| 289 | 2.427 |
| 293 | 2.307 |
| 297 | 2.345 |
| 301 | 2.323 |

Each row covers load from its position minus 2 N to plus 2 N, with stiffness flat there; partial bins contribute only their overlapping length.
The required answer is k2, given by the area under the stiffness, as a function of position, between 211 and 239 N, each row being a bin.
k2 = 76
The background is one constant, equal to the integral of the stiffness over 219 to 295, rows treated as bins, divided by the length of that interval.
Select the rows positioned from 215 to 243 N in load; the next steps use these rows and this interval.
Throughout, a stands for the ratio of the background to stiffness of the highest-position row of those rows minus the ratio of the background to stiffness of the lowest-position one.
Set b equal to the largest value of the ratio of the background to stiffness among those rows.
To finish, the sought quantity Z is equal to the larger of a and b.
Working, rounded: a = 0.05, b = 1.00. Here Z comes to 1.00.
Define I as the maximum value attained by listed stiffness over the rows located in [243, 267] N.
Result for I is 2.732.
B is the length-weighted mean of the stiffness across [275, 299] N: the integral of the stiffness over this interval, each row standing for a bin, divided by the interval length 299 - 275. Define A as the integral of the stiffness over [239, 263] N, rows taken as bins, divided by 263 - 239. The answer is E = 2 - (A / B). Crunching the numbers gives 0.87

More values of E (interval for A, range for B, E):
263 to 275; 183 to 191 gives 1.28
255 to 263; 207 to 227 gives 1.04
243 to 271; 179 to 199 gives 1.20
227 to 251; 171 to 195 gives 1.15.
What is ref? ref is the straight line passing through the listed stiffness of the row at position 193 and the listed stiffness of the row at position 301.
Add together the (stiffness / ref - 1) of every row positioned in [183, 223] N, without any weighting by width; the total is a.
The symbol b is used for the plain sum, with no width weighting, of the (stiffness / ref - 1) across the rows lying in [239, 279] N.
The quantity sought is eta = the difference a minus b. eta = 0.1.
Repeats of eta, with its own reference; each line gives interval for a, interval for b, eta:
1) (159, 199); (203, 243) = 0.2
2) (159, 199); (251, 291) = -0.1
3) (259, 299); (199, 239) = 0.3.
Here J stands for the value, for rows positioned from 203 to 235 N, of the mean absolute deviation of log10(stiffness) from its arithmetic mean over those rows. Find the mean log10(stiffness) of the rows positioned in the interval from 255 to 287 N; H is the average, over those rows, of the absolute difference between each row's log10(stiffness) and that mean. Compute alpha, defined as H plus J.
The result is 0.036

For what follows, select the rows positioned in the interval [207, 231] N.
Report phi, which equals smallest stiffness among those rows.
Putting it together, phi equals 2.694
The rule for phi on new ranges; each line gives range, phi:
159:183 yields 2.986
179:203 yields 3.03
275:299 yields 2.254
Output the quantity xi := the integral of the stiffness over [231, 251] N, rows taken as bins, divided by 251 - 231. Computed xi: 2.64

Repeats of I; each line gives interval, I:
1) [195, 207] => 3.285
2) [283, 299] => 2.427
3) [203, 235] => 2.933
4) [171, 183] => 3.04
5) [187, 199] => 3.285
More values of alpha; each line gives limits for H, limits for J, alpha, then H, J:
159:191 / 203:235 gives 0.026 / 0.0129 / 0.0133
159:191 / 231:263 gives 0.026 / 0.0129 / 0.0128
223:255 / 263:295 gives 0.022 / 0.0122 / 0.0103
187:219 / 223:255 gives 0.042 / 0.0299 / 0.0122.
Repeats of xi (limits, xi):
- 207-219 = 2.78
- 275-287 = 2.31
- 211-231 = 2.73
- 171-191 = 3.12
